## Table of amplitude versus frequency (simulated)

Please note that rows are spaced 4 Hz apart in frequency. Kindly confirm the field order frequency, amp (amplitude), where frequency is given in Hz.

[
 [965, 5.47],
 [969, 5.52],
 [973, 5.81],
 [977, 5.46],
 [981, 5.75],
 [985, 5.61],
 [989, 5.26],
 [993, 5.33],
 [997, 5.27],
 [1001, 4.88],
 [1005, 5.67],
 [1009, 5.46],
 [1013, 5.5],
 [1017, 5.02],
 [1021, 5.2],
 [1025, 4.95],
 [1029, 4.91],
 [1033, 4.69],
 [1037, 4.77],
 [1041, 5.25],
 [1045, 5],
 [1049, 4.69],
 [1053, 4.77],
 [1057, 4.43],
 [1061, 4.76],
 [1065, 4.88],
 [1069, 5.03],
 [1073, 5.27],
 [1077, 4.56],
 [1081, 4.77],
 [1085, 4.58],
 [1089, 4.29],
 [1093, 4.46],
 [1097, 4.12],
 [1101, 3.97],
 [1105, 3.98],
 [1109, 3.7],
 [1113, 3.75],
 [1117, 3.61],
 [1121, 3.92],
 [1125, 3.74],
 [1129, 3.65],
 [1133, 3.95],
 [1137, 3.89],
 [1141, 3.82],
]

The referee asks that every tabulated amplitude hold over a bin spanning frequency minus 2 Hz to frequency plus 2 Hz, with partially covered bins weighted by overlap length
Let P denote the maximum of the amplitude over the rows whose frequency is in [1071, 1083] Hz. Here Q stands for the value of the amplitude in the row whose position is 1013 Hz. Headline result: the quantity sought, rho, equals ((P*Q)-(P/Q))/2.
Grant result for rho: 14.0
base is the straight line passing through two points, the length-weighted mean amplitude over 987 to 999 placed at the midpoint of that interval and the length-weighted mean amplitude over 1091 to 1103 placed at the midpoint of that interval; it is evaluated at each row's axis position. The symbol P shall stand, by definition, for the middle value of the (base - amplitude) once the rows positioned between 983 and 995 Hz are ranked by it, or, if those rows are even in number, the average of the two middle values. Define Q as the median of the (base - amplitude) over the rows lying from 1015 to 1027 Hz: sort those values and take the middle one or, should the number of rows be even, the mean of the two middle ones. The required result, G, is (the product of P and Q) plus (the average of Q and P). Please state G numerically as -0.023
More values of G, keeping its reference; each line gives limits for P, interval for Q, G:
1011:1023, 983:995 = -0.118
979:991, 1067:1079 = -0.263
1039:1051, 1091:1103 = -0.118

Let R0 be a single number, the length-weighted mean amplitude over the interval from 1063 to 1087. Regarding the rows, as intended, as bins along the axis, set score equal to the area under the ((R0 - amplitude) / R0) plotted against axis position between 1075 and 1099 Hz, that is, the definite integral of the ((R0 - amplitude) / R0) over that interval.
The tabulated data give 2 Hz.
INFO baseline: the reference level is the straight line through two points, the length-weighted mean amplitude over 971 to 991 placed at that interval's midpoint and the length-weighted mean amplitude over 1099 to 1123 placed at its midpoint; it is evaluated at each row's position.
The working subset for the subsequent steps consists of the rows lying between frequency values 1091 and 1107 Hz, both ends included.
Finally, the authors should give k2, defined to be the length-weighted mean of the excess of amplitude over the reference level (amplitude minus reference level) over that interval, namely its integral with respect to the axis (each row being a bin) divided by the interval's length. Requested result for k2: 0.15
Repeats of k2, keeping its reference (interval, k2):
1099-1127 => 0.02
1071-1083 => 0.59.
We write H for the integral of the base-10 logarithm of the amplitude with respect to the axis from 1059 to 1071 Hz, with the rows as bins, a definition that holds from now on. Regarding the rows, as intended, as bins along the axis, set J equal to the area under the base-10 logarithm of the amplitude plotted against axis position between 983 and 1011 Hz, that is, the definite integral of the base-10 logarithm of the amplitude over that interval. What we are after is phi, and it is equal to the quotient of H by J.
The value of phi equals 0.4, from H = 8.3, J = 20.4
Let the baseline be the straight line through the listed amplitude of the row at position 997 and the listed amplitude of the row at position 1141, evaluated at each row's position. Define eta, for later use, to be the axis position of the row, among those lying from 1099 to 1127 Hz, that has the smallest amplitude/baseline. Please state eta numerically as 1117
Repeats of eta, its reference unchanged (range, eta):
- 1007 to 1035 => 1033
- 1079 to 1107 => 1101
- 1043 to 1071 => 1057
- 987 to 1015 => 1001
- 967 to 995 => 989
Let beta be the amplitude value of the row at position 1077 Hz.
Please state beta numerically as 4.56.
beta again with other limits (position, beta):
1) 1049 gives 4.69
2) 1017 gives 5.02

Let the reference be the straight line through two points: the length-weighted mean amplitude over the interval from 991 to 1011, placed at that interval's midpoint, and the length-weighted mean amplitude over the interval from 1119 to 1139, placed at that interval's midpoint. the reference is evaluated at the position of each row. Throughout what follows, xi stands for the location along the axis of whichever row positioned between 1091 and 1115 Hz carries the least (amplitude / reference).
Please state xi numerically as 1109 Hz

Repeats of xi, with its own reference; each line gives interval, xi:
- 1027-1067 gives 1033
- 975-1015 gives 1001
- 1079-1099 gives 1097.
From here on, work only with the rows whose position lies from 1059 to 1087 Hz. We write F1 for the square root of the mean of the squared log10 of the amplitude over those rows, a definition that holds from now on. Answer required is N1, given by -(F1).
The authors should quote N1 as -0.68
